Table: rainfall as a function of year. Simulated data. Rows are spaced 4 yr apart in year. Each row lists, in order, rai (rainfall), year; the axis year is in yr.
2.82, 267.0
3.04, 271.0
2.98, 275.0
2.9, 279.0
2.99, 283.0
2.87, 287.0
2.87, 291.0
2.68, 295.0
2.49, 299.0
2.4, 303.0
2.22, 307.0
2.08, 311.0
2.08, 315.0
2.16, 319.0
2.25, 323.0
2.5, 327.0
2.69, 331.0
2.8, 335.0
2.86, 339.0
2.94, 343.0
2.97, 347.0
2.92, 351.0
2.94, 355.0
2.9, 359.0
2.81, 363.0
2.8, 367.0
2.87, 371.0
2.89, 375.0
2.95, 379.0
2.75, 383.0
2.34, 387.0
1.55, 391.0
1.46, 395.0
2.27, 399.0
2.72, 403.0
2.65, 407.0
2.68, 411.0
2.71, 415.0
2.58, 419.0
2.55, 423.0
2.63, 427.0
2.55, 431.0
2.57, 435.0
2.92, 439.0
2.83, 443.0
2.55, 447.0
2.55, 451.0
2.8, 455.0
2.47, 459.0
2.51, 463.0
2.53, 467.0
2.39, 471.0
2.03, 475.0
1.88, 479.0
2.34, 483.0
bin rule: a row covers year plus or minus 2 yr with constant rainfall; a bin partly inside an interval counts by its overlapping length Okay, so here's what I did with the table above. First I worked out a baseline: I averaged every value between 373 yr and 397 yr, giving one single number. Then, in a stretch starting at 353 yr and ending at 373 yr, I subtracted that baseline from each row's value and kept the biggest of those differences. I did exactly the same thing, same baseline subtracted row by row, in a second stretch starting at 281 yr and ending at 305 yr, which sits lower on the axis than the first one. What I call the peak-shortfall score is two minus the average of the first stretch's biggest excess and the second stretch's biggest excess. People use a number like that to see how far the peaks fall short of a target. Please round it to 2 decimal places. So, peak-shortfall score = 1.36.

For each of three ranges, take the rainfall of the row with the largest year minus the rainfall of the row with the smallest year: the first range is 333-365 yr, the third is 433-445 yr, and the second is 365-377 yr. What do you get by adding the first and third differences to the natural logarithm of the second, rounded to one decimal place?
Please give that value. -2.1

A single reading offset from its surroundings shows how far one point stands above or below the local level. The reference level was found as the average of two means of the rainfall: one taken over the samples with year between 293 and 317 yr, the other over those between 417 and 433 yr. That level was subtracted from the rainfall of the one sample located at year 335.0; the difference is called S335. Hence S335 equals 0.35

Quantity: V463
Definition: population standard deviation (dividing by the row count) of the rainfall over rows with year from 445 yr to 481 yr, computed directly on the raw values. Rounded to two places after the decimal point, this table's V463 0.27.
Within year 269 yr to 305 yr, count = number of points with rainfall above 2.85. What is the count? 6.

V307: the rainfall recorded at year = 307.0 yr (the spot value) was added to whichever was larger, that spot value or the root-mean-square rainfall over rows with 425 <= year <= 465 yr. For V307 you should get 4.9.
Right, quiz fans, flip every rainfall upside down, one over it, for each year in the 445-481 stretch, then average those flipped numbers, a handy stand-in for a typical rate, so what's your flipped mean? 0.420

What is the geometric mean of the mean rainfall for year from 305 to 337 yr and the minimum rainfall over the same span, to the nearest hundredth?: 2.21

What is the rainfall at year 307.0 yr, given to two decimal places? 2.22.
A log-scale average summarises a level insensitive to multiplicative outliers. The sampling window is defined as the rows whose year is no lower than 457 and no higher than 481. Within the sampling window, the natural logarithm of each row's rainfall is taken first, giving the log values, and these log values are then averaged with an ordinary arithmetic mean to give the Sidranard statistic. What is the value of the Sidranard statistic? 0.83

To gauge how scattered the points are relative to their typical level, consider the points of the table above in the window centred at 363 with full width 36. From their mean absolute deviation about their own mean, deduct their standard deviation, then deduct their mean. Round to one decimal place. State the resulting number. -2.9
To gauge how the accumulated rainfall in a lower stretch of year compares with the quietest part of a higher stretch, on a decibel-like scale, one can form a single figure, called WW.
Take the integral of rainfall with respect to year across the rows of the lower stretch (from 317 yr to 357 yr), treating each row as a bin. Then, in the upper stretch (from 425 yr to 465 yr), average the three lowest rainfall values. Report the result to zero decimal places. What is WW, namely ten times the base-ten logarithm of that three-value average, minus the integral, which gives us -104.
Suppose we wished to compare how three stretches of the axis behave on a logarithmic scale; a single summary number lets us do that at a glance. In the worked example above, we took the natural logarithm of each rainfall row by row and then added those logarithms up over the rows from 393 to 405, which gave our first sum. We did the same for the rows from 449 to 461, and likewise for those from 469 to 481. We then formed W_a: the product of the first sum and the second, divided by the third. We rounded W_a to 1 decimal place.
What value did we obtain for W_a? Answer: 2.9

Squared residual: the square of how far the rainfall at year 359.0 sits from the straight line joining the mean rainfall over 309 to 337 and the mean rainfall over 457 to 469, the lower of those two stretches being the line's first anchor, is 0.25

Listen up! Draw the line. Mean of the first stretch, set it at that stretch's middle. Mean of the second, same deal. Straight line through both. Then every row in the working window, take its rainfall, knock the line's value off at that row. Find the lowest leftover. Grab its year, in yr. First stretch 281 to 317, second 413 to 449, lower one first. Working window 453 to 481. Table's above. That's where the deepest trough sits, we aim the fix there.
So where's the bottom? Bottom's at 479.0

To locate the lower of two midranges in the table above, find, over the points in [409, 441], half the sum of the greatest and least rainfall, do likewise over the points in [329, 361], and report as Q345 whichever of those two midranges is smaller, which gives 2.7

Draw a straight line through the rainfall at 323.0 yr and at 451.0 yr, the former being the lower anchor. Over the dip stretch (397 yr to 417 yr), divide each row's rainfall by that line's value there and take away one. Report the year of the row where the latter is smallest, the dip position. 399.0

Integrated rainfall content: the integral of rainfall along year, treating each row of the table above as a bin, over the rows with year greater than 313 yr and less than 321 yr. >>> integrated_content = 17.0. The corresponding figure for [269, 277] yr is 24.1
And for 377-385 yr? 22.8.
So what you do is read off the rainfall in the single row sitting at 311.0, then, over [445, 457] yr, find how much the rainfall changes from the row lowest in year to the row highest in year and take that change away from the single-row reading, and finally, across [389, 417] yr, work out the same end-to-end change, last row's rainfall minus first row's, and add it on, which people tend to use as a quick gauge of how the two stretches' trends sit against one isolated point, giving 2.99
